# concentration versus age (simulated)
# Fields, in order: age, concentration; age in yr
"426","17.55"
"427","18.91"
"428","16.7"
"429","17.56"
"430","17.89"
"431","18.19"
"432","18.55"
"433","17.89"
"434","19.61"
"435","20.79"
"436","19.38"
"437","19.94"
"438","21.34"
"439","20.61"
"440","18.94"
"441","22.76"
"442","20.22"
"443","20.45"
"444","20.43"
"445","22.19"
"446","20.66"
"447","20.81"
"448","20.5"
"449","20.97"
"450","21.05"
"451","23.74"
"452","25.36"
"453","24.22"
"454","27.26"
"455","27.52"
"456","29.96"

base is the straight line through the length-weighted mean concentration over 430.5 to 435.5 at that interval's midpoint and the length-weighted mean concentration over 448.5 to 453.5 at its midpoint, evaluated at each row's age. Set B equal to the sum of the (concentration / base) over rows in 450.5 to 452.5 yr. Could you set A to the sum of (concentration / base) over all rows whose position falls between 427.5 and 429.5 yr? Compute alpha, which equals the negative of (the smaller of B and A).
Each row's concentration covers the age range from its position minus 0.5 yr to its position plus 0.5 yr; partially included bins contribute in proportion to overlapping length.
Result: -1.90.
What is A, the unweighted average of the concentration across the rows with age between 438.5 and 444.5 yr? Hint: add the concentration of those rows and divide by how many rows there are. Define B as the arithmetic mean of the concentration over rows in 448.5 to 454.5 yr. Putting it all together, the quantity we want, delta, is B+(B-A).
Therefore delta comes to 27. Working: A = 20.6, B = 23.8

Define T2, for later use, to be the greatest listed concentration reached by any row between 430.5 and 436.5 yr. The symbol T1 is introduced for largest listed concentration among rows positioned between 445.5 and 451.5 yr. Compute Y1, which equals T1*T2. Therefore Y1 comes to 494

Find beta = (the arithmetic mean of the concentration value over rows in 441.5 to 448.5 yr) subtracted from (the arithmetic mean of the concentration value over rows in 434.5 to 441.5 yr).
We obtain -0.2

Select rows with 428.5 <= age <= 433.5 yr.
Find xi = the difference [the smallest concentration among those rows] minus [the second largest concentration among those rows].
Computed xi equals -0.6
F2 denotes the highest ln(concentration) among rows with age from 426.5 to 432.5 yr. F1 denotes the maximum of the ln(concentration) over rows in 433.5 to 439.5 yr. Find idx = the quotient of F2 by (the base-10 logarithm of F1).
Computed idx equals 6.05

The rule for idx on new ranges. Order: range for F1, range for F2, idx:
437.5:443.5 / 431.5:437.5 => 6.13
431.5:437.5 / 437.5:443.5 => 6.48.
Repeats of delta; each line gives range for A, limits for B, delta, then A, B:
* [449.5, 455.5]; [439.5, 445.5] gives 17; 24.9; 20.8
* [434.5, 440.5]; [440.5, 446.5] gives 22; 20.2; 21.1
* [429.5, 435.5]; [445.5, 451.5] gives 24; 18.8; 21.3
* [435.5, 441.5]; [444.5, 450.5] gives 22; 20.5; 21.0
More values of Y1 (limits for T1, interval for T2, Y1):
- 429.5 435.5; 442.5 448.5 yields 461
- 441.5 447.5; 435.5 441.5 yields 505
